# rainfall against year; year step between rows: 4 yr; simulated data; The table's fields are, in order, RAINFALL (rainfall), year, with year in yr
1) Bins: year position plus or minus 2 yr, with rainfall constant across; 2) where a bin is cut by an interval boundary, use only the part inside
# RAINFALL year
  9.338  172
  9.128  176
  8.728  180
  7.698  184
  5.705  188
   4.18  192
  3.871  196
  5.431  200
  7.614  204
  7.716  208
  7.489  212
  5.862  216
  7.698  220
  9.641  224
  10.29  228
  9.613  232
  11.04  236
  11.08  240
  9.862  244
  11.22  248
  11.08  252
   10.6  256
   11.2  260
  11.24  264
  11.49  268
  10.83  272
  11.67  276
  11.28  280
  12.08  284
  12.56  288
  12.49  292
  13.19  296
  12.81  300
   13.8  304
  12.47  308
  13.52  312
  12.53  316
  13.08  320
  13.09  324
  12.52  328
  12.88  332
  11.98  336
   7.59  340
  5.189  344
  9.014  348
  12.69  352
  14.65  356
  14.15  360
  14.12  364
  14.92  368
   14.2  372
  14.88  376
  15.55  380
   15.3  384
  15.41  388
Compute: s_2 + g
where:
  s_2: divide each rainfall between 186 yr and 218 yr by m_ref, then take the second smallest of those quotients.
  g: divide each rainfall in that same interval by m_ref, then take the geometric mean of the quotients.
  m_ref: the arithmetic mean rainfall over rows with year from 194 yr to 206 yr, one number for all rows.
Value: 1.8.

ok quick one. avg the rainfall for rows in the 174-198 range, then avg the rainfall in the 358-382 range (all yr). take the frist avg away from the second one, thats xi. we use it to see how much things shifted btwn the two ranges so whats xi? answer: 8.1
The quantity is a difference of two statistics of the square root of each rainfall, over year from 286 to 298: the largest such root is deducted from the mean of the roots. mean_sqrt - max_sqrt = -0.06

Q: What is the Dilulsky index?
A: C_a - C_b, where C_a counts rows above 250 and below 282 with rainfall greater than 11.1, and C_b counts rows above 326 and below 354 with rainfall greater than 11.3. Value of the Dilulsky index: 1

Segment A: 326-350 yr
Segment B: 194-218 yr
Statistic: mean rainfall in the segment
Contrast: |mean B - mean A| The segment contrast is 3.5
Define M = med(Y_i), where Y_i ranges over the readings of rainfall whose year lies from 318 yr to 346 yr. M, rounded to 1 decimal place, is 12.5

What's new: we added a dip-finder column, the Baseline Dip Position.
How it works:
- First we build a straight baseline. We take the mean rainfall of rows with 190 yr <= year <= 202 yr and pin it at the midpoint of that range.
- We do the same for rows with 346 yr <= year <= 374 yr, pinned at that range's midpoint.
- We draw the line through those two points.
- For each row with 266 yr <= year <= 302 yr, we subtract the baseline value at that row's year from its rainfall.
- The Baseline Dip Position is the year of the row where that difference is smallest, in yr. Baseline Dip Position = 272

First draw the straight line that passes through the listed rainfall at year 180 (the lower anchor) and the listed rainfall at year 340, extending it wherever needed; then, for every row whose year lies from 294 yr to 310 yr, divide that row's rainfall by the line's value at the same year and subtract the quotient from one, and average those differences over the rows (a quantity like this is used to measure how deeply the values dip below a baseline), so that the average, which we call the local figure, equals -0.7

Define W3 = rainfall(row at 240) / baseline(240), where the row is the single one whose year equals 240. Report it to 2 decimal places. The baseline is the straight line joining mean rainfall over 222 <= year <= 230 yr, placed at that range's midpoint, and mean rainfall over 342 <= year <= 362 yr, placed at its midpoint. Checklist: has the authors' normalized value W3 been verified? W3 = 1.10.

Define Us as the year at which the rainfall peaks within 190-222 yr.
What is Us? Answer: 208 yr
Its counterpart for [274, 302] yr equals 296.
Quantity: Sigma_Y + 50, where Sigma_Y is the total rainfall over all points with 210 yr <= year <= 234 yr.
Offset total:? 101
